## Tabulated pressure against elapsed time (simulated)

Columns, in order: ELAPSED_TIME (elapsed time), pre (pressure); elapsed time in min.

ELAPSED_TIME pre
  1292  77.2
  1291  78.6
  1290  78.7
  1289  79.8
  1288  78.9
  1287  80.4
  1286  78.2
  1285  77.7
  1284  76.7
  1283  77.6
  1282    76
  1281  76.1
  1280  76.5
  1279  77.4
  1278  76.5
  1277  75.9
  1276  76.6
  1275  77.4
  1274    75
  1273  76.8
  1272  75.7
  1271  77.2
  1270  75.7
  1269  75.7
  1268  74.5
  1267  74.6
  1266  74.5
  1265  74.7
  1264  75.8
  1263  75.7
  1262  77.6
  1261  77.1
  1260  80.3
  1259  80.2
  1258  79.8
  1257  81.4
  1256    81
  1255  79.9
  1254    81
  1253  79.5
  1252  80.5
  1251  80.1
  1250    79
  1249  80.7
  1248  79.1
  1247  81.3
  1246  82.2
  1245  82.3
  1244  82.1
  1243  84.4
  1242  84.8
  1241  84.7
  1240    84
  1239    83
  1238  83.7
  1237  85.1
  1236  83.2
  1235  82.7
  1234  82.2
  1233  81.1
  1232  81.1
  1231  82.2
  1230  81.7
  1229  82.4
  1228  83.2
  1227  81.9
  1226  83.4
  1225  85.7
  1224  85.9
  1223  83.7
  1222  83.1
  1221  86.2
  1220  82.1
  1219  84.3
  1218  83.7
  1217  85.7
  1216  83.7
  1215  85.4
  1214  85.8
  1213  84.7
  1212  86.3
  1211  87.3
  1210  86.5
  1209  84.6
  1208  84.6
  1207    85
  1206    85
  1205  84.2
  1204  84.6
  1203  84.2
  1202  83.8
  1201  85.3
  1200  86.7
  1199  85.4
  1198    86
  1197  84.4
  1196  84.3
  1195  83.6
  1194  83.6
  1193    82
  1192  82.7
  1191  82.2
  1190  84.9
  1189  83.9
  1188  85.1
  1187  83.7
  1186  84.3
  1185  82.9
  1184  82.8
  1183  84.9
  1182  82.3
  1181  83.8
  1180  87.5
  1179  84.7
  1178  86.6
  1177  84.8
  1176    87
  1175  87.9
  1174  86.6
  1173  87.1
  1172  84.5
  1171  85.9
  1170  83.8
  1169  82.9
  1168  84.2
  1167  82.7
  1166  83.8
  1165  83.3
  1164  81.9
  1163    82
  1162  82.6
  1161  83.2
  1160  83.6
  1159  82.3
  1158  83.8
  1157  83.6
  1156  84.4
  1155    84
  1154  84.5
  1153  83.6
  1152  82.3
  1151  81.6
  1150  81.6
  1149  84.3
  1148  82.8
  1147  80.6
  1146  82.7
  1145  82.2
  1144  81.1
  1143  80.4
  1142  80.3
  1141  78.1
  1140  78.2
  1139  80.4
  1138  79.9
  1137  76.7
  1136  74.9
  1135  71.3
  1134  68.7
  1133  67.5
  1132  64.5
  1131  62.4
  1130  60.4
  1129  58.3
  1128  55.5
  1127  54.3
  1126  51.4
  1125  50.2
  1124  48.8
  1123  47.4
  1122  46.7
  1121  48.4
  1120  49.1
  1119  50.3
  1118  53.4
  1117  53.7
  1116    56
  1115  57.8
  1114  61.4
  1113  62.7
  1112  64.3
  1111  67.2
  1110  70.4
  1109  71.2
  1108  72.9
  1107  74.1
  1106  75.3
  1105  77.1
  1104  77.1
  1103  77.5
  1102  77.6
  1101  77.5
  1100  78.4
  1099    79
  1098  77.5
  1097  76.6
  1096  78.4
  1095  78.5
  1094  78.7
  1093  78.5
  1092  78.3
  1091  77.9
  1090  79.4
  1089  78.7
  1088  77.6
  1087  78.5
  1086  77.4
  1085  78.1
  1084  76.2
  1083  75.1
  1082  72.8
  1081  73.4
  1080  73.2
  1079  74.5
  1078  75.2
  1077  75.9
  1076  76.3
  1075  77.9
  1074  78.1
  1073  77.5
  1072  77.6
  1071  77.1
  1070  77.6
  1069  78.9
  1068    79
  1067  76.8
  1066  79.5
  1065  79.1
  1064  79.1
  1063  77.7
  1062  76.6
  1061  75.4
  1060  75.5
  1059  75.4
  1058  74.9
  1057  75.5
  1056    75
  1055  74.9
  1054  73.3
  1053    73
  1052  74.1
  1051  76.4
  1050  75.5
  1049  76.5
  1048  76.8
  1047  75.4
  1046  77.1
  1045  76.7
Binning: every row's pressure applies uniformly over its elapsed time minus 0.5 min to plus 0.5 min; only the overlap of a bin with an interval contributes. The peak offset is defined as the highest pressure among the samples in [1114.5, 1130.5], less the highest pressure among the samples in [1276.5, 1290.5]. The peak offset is -20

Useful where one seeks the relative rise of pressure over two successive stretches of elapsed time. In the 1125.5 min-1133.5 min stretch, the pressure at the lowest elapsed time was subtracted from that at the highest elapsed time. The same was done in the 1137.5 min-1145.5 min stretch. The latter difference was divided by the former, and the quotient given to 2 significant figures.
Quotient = 0.14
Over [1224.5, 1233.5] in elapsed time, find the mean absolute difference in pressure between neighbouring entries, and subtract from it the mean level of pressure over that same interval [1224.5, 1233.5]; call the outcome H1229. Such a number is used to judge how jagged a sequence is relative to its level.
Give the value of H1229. -81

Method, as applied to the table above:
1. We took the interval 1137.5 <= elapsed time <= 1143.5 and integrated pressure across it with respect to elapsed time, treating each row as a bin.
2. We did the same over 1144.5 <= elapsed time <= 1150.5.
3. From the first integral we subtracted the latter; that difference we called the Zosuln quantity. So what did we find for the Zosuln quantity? -17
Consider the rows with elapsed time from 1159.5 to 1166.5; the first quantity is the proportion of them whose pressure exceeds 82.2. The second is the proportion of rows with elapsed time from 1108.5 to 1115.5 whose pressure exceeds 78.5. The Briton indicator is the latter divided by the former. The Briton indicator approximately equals 0.0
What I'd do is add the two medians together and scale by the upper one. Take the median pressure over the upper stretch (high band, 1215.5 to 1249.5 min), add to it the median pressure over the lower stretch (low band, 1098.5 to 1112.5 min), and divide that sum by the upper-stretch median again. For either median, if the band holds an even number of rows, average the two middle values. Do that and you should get 1.92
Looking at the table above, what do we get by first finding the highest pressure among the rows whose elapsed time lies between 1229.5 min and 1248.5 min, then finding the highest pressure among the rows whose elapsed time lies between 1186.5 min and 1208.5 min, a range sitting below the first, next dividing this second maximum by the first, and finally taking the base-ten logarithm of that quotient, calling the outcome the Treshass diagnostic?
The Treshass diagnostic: 0.01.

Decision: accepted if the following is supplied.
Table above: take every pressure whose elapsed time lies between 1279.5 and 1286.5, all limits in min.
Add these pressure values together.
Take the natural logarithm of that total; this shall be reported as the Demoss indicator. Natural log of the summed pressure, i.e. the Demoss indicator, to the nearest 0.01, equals 6.29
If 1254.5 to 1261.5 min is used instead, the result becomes 6.33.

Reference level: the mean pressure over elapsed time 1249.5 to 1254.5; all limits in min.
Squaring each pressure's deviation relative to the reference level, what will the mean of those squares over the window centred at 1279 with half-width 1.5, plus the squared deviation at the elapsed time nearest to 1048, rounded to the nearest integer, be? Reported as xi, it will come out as 21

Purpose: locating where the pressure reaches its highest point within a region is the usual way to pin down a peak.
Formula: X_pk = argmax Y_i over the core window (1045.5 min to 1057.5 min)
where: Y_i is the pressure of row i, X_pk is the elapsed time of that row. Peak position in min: 1046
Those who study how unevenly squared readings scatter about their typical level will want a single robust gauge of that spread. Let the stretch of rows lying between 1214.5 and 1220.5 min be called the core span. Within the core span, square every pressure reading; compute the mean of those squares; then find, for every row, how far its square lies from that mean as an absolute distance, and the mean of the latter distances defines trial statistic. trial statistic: 165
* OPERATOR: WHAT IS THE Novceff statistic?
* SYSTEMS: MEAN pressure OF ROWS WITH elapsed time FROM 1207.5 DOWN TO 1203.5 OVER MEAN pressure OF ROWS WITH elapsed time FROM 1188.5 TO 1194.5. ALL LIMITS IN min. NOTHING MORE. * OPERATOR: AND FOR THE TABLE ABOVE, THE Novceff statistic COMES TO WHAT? 1.02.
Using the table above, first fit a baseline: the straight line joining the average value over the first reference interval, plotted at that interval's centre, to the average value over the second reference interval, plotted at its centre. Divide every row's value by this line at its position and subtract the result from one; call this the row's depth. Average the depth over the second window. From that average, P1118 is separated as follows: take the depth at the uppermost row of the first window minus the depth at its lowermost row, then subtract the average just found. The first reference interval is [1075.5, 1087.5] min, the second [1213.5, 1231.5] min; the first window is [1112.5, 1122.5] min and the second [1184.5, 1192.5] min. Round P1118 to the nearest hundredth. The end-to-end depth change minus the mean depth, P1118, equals 0.23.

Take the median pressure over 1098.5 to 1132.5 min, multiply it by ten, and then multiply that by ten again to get 6190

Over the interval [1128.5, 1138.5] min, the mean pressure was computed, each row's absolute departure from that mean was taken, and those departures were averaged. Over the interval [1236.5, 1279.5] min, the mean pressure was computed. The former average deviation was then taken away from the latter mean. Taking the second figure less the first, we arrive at 73.3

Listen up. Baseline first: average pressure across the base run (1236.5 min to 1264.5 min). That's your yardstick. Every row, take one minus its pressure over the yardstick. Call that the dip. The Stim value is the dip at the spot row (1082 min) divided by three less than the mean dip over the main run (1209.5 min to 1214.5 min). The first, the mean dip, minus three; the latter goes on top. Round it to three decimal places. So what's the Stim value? -0.033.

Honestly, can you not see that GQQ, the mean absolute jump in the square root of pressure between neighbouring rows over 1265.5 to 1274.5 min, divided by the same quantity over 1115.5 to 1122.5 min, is 0.48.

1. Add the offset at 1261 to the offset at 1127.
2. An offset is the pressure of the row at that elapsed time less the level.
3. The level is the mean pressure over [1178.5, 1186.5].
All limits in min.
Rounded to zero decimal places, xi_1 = -37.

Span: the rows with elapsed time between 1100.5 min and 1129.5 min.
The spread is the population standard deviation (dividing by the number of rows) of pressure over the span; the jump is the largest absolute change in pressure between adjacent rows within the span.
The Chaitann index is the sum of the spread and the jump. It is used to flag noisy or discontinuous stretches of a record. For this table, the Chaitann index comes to 14.6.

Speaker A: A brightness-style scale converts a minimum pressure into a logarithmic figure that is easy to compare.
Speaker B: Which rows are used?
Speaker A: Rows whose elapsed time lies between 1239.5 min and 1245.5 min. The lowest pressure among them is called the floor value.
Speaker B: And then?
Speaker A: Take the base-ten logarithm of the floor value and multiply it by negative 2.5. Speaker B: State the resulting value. -4.79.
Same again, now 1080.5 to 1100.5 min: -4.66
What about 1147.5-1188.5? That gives -4.78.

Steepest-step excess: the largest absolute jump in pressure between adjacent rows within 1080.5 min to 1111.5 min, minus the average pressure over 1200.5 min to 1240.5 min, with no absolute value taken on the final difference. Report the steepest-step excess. -80.9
